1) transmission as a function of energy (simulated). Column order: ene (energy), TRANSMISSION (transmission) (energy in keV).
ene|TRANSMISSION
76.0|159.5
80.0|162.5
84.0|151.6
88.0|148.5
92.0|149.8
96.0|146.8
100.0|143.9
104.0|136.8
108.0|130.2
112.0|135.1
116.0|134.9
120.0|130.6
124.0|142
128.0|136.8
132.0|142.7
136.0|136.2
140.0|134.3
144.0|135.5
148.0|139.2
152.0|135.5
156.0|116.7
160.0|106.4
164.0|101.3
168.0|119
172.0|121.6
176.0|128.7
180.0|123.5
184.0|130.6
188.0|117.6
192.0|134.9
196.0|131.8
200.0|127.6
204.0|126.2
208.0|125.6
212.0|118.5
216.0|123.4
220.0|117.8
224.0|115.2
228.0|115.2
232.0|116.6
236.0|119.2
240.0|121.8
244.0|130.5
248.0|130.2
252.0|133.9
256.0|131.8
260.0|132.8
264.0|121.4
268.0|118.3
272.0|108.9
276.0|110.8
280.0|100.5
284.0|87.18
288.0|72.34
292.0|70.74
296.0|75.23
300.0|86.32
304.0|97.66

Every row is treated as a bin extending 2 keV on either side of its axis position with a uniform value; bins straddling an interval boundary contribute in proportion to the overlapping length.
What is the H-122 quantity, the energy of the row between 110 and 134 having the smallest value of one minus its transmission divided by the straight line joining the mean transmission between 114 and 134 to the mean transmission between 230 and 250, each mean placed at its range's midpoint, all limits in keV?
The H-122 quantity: 132.0 keV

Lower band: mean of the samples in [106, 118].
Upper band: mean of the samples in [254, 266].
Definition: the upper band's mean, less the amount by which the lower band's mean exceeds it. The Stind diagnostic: 124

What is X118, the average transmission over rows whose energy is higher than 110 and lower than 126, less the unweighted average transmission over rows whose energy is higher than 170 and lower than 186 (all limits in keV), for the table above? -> 10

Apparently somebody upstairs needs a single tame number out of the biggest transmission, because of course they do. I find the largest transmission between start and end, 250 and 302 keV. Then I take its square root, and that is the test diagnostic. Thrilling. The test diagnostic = 11.6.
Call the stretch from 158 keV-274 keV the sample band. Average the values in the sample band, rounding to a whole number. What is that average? 122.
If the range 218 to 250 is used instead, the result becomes 121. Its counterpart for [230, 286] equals 119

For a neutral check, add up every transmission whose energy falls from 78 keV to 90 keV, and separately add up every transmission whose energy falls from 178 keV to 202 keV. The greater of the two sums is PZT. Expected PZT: 766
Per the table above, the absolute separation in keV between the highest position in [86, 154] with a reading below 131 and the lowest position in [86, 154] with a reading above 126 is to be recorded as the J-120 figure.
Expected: 32 keV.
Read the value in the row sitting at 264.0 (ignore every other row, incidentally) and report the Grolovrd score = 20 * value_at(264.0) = 2428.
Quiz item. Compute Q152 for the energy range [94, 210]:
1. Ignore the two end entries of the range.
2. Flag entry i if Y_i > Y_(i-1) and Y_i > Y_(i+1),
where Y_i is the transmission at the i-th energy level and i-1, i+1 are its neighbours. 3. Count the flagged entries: 7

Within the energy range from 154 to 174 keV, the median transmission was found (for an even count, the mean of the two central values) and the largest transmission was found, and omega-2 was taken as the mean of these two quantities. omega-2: 119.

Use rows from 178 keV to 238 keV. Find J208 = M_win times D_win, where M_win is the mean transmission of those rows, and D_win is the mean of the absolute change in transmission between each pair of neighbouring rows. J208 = 622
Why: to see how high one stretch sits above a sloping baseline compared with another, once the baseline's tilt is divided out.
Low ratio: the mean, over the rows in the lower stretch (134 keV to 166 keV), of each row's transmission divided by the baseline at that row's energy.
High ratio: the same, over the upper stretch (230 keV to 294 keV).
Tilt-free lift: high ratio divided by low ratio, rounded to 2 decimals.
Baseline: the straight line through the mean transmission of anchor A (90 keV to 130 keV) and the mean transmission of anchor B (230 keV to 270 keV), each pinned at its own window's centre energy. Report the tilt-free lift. 0.97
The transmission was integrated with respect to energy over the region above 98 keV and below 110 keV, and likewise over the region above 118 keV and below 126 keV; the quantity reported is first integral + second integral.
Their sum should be 2734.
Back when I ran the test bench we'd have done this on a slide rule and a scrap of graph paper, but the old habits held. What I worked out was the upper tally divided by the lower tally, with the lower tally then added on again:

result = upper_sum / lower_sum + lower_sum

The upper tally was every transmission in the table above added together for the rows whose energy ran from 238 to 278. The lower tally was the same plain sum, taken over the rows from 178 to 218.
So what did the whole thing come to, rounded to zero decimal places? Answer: 1261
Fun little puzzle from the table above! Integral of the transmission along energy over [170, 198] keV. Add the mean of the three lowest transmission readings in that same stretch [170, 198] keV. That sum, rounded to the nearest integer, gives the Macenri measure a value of 3676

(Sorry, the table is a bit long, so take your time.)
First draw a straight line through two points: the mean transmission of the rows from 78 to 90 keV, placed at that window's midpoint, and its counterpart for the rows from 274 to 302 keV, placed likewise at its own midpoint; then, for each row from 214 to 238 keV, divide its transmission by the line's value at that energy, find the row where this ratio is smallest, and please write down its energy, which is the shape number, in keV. 224.0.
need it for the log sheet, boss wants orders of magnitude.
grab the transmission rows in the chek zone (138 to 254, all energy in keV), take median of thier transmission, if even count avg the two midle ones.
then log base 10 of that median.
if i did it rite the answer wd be 2.09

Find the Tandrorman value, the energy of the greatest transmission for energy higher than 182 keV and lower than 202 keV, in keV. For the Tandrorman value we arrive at 192.0 keV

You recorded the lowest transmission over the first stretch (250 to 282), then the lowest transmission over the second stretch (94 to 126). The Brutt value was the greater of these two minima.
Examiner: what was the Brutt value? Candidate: 130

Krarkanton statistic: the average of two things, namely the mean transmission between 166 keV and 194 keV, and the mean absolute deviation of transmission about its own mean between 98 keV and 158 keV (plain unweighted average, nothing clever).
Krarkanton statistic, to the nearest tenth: 64.6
